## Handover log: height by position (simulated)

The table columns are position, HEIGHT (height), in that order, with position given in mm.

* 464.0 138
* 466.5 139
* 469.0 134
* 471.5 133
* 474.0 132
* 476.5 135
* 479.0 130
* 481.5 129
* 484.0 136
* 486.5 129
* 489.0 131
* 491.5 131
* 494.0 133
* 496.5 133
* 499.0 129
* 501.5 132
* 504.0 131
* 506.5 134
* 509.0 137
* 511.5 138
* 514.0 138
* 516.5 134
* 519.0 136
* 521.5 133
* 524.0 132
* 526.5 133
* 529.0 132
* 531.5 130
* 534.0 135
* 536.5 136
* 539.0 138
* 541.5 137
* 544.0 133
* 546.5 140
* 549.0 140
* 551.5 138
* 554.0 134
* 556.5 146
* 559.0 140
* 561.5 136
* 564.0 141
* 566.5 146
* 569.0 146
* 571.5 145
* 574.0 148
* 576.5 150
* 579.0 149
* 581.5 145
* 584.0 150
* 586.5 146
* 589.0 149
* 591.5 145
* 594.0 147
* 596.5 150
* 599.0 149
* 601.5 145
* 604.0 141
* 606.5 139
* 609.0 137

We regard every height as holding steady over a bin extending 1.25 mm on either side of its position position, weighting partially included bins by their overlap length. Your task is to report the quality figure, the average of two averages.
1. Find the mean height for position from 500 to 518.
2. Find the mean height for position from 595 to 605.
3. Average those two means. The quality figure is 141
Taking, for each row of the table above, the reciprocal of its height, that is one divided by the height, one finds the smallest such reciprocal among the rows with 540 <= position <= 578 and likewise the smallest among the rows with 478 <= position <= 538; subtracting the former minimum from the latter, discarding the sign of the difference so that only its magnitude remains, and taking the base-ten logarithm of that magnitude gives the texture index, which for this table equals -3.2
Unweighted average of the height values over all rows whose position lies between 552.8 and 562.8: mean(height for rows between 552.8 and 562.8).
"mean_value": 139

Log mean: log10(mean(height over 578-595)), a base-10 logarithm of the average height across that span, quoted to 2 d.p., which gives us 2.17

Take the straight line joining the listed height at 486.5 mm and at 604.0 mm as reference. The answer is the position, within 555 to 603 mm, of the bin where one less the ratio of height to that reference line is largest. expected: 561.5 mm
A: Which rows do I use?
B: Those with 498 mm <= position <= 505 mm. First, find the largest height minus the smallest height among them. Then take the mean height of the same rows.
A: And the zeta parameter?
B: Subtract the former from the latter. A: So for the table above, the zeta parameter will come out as 128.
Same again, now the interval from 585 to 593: 143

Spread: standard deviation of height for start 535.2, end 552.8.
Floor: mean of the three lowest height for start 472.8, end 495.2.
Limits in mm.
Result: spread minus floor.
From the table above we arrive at -127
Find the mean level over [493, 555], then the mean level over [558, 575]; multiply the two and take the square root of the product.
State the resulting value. 139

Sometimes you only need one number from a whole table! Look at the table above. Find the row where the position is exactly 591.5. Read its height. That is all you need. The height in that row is 145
